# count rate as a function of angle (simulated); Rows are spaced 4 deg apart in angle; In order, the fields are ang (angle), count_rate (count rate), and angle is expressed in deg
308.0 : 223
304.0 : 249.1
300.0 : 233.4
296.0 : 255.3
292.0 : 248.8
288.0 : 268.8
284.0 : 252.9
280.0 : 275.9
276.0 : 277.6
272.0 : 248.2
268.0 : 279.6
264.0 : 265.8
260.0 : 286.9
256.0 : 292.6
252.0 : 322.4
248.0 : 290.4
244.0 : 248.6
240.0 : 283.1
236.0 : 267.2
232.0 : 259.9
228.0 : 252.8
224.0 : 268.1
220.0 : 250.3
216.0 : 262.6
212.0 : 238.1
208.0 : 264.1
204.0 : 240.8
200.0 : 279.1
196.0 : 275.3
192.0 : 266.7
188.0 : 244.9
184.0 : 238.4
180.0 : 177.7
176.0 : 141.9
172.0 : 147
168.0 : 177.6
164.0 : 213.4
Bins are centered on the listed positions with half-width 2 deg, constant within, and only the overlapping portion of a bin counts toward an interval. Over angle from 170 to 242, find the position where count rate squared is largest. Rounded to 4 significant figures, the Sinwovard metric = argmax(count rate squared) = 240.0 deg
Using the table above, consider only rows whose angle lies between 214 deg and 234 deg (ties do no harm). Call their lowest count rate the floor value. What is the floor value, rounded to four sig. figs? 250.3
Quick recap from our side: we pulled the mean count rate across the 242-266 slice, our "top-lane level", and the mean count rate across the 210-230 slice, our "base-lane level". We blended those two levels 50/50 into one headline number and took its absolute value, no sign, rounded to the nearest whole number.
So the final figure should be 269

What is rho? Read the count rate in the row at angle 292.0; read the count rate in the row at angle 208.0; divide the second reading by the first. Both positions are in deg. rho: 1.06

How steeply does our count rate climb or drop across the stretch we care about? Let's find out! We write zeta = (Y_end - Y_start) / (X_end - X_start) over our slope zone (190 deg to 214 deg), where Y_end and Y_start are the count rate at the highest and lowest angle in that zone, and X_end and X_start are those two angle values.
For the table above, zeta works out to -1.4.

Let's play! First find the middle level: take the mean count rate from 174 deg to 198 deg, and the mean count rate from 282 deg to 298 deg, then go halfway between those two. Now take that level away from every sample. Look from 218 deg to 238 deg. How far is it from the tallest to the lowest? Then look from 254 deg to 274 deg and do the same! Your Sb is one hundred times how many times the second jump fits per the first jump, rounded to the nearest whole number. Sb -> 249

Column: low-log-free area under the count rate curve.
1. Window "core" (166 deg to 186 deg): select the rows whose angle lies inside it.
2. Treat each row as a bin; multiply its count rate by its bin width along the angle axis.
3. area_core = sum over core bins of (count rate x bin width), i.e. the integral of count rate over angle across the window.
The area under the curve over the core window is 3530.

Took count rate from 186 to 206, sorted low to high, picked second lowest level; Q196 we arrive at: 244.9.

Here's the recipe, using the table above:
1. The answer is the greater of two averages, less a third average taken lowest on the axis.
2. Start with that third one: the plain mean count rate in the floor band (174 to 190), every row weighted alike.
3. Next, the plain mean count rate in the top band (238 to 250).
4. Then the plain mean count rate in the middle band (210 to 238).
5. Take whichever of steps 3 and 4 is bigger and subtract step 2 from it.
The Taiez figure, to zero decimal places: 73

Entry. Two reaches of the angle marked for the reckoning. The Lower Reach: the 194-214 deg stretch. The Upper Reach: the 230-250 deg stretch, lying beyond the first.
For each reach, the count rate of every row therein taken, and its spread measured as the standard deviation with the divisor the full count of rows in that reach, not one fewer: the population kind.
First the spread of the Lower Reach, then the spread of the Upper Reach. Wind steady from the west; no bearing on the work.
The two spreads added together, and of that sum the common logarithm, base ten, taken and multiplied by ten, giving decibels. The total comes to 15.1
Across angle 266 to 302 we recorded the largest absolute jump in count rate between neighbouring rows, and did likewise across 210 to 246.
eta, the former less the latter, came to -3.1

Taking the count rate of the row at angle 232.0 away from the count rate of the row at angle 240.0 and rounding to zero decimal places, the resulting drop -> 23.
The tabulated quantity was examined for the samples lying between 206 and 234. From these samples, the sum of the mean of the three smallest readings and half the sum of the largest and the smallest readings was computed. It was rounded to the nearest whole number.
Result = 500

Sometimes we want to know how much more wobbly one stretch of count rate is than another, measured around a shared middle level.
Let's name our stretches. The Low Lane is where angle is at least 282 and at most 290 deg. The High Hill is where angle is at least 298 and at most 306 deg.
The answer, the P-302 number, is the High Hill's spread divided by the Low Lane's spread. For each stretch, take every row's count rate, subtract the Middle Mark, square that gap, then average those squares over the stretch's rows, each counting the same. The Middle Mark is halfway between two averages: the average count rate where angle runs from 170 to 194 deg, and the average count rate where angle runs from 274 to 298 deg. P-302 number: 0.2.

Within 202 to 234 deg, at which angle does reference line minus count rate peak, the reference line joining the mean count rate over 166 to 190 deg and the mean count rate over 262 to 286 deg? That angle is 212.0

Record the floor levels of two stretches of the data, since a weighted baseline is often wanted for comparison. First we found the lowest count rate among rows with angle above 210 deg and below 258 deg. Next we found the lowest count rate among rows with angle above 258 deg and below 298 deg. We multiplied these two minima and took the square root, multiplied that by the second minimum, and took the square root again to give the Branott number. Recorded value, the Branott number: 245.6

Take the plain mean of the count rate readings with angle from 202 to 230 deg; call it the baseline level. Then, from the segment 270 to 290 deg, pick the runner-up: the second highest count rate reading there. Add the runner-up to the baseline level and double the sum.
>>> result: 1059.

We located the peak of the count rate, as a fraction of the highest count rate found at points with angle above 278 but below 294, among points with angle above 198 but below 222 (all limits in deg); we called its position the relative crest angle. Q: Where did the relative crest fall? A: 200.0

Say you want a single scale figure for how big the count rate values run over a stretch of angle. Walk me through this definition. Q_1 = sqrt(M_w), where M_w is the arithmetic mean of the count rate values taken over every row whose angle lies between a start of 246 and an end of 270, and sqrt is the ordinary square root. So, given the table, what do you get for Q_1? 17.0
